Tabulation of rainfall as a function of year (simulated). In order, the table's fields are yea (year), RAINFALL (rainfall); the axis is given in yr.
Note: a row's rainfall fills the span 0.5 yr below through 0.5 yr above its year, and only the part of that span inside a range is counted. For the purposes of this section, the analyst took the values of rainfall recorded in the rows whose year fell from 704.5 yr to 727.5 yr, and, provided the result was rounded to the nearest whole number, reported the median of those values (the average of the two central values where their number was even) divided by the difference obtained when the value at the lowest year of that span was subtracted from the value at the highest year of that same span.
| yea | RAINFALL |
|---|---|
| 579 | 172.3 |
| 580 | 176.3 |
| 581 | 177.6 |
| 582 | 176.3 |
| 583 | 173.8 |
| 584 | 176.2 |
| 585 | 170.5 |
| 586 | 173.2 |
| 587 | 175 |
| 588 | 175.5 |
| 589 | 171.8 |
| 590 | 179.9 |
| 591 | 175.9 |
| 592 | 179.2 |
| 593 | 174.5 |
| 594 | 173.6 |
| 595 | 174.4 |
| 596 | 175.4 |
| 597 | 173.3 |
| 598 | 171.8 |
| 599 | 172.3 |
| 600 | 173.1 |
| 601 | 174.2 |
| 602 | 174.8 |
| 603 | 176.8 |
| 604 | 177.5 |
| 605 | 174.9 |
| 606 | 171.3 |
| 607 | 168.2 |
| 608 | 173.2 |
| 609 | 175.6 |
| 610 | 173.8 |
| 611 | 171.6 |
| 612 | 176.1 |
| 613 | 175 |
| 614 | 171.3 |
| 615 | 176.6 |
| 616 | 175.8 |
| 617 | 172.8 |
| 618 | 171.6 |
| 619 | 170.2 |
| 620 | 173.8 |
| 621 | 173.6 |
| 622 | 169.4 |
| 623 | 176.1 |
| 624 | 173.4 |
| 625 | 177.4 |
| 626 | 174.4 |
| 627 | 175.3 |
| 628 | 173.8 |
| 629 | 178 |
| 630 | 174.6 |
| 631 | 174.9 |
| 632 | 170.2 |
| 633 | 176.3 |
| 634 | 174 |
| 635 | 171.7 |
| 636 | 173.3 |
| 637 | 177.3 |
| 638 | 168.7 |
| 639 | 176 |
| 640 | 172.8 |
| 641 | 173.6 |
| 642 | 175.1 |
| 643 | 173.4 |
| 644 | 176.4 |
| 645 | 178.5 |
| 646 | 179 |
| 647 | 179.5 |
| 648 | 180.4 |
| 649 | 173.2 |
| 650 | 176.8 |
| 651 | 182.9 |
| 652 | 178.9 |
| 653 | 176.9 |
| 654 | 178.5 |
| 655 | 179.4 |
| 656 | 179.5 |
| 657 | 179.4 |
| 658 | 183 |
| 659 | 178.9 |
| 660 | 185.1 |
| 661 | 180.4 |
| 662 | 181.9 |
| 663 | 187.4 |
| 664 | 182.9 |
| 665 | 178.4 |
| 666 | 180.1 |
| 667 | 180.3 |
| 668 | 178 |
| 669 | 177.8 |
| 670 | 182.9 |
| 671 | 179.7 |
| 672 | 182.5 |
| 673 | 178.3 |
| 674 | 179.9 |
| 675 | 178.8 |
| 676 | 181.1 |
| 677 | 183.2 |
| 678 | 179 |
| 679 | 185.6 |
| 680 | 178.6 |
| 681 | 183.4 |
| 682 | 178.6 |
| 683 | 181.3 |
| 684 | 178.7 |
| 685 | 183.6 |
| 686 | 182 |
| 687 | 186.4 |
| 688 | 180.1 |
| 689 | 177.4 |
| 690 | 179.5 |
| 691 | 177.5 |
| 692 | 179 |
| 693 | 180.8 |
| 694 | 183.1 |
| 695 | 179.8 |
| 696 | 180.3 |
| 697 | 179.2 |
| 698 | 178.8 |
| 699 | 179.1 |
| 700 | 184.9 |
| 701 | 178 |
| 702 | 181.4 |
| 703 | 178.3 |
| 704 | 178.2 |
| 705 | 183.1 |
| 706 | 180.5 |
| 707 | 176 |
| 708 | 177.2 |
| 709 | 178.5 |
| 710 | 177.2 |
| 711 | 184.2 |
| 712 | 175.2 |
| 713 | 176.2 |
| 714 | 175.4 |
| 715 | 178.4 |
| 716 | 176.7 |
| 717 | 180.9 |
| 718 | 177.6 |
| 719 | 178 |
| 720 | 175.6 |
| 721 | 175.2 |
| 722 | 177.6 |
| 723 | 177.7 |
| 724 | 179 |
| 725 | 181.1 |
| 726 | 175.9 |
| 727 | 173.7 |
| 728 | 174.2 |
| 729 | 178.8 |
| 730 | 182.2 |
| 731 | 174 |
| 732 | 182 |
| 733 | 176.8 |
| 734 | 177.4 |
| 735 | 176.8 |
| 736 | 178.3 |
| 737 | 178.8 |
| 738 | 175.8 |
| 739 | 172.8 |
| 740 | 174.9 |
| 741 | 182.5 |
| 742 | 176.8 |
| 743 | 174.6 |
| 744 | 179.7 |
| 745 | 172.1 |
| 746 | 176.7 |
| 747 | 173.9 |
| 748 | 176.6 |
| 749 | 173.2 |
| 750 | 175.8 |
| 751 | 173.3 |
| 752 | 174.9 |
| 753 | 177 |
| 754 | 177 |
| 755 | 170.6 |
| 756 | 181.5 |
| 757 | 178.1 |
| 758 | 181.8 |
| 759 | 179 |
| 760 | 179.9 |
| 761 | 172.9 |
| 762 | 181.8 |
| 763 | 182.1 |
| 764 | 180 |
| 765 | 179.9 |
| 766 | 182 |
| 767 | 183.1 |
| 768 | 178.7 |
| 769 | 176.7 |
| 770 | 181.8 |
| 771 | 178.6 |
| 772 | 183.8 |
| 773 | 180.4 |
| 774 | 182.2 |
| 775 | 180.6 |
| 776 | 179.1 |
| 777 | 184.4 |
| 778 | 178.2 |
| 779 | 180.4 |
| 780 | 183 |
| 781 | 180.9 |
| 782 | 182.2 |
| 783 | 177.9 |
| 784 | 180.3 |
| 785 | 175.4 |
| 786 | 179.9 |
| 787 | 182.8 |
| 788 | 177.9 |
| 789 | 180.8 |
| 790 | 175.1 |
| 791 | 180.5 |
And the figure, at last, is -19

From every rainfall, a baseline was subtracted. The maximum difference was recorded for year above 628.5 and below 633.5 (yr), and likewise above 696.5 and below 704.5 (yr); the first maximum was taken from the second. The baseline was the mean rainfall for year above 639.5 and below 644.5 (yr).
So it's 7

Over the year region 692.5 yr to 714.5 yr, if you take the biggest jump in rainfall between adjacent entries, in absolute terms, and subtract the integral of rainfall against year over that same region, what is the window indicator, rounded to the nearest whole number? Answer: -3936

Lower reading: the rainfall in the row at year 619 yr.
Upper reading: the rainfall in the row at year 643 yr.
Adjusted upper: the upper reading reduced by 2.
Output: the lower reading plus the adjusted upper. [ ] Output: 342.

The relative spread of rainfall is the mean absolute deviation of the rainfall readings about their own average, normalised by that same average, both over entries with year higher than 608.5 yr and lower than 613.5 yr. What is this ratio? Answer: 0.0079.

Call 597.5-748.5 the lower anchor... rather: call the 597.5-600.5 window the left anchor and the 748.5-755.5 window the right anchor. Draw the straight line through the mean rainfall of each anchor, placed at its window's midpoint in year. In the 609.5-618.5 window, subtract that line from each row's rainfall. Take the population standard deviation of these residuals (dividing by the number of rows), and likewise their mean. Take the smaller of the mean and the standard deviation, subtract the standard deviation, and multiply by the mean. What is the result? -0.93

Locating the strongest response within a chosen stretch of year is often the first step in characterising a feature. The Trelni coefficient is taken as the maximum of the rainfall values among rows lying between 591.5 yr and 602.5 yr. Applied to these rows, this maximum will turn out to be 179.2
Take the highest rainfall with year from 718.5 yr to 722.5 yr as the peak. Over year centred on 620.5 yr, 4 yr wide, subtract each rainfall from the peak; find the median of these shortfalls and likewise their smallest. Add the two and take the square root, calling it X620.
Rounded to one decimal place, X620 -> 3.2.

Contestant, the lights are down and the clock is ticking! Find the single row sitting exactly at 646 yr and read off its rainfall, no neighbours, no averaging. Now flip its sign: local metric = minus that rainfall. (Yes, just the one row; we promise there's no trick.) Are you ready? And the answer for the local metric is -179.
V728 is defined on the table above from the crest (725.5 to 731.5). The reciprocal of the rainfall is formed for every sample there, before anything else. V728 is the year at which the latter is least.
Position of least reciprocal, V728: 730 yr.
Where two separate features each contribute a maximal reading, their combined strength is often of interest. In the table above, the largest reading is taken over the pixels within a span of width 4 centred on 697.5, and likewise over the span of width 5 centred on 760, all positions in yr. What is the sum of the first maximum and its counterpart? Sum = 362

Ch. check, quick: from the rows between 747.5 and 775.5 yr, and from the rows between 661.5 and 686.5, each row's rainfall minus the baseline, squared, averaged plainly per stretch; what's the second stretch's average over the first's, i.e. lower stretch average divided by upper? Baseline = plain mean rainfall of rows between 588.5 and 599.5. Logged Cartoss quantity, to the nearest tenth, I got 1.7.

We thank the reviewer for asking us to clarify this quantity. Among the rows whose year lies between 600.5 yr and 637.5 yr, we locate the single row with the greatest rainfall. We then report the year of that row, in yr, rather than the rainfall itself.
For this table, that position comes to 629 yr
